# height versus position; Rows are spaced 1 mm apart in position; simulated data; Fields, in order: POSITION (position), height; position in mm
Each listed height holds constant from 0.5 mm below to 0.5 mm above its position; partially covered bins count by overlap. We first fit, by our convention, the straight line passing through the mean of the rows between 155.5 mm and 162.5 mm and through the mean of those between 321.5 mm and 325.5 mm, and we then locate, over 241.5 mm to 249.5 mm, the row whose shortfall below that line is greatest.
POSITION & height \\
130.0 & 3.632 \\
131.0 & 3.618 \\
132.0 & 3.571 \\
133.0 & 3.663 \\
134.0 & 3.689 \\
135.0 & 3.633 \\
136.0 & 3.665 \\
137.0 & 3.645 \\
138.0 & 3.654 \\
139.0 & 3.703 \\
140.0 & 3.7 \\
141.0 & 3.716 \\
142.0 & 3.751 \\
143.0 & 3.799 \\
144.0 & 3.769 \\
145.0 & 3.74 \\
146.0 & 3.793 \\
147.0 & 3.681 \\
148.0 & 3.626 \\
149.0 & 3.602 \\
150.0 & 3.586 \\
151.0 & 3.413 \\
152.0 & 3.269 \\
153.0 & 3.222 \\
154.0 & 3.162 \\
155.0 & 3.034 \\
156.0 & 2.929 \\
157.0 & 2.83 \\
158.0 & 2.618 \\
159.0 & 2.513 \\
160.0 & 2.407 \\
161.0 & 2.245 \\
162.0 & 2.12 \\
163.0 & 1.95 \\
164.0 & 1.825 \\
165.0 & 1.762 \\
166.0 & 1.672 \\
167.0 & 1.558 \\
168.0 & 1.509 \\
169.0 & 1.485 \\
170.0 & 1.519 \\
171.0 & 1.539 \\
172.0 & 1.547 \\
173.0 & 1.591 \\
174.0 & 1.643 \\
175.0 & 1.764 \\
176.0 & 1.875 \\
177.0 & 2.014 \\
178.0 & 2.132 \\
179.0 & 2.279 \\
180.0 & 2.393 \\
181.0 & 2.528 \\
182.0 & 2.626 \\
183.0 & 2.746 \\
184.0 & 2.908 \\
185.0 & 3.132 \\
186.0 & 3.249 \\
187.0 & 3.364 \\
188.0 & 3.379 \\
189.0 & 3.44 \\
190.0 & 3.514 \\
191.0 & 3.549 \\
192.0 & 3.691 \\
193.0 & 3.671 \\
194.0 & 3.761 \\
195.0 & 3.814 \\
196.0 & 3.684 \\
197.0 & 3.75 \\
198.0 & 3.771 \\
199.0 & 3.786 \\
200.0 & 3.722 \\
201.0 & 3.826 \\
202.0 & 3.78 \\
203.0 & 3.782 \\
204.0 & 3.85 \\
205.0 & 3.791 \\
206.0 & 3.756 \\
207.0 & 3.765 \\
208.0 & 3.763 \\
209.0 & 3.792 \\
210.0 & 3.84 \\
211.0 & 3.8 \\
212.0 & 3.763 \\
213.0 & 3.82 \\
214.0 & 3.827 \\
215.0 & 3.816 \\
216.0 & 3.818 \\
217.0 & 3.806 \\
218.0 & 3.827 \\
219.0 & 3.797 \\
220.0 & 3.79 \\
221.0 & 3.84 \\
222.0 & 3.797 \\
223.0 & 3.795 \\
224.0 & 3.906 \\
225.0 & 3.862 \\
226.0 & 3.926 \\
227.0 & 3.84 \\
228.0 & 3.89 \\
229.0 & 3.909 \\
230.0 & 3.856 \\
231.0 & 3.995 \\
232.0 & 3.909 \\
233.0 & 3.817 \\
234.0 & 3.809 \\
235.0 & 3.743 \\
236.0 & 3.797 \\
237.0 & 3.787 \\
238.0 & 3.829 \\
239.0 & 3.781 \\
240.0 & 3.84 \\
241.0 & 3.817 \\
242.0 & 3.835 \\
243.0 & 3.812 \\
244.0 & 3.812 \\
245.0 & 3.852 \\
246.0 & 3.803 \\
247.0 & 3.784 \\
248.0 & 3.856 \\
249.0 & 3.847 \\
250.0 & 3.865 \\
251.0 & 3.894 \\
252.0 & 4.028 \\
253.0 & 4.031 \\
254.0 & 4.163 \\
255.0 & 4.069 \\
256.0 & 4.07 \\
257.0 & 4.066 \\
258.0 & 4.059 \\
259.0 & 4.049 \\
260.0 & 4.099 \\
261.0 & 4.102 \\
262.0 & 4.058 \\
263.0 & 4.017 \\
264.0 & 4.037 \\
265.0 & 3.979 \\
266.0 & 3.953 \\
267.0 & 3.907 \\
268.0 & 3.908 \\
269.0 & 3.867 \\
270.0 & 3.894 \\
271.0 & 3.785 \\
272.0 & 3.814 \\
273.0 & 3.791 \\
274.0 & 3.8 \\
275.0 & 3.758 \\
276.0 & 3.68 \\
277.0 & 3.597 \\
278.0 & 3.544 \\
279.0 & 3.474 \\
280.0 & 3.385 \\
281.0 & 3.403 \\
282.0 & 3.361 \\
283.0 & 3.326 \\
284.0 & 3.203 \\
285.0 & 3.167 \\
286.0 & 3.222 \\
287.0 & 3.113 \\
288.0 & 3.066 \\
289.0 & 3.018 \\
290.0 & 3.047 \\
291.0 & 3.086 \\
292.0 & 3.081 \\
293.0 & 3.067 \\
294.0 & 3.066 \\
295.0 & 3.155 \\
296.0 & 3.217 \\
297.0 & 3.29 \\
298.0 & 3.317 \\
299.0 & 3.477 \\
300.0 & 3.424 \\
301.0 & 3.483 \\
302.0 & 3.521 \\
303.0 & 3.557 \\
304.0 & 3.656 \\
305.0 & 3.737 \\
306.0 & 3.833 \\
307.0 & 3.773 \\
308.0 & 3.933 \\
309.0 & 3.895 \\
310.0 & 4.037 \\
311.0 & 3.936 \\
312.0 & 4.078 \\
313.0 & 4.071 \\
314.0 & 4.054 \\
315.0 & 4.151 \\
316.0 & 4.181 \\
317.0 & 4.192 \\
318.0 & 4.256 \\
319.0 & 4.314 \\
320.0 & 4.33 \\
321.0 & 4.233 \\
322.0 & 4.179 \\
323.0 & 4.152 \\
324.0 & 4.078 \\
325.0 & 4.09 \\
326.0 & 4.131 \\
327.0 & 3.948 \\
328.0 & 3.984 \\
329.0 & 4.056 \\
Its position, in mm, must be 247.0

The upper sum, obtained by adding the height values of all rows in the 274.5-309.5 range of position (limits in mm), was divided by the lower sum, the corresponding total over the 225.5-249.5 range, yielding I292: 1.3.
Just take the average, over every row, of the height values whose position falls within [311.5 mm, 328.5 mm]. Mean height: 4.1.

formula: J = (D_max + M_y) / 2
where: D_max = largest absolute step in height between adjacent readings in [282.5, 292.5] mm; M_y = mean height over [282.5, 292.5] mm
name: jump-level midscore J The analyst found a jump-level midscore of 1.63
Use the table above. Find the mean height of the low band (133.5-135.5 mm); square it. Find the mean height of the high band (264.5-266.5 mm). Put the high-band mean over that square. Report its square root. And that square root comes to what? 0.544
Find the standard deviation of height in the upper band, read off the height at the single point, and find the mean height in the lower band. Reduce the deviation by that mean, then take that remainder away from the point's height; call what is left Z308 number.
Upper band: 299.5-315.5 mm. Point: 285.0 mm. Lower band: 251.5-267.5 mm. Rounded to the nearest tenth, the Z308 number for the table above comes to 7.0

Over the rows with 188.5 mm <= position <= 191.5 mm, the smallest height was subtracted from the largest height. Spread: 0.11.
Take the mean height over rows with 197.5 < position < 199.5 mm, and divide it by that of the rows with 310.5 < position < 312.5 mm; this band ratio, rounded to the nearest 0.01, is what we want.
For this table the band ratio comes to 0.94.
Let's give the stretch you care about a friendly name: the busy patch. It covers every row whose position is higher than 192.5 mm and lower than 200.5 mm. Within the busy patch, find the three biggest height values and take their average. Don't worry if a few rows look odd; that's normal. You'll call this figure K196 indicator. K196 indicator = 3.79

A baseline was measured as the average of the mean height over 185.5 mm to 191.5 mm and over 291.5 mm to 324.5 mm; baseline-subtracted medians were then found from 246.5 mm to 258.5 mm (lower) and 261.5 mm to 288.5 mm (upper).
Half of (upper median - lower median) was -0.14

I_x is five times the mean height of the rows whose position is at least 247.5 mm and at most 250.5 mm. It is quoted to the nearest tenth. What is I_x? 19.3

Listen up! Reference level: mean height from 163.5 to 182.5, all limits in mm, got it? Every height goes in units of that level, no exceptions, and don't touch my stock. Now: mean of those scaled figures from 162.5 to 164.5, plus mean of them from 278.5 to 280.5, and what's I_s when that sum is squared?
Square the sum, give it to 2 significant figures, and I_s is 8.2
